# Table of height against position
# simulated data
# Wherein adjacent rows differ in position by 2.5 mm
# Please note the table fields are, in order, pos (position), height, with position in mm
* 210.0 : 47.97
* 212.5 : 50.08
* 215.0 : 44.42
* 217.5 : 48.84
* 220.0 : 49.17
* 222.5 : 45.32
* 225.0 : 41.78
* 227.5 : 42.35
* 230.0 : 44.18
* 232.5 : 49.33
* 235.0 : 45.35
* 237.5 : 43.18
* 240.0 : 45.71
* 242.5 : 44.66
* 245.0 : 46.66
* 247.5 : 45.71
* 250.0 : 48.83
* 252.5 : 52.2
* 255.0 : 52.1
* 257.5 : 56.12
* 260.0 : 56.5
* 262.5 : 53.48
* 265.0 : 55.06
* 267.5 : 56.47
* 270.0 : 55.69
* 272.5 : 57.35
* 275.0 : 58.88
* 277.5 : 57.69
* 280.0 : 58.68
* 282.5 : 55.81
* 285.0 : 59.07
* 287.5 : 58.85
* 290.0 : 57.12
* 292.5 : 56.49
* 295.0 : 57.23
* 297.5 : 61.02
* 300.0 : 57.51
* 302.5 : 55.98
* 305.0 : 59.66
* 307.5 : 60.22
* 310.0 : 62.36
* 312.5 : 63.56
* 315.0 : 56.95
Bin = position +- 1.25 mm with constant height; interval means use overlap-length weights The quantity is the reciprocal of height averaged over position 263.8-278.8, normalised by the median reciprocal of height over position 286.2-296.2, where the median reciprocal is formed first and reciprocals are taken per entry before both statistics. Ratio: 1.01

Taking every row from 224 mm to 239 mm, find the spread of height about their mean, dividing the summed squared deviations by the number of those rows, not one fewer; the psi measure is 2.51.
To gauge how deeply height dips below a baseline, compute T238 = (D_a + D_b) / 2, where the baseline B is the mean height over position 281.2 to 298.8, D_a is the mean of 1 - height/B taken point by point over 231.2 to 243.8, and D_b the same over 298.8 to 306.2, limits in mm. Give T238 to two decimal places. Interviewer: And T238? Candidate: 0.11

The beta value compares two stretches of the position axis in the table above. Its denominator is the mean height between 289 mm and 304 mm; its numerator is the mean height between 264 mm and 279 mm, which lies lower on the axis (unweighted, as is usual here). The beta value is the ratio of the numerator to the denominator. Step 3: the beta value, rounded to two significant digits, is 0.99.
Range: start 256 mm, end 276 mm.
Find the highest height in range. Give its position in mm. 275.0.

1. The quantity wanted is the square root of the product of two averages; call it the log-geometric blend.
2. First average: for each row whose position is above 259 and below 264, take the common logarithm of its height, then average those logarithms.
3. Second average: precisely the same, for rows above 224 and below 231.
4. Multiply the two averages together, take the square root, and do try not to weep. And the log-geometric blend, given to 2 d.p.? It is 1.68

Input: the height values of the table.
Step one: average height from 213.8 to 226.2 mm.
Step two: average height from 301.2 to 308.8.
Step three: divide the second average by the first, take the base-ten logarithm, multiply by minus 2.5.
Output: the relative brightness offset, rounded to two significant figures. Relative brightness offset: -0.27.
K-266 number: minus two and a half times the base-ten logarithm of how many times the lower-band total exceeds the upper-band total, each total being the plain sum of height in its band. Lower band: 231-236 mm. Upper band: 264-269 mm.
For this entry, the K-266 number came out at 0.18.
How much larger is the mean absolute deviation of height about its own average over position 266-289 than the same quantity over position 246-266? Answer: -1.7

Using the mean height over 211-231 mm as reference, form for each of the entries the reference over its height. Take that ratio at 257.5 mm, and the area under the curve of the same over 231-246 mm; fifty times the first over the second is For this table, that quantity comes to 2.7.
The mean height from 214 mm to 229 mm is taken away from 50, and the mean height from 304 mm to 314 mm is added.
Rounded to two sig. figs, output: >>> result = 66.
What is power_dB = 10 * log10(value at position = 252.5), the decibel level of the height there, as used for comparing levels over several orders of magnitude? 17.2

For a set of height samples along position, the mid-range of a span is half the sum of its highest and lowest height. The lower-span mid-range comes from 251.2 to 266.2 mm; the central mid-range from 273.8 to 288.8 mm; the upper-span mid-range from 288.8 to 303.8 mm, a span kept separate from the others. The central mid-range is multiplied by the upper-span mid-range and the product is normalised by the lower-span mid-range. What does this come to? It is 62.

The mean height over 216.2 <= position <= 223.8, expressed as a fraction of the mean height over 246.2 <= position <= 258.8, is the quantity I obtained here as 0.94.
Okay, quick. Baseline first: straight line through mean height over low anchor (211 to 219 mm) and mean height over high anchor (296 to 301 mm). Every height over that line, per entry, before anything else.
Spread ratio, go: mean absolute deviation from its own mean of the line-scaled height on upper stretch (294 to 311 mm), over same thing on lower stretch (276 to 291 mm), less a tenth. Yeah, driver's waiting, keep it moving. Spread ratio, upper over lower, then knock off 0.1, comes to 1.2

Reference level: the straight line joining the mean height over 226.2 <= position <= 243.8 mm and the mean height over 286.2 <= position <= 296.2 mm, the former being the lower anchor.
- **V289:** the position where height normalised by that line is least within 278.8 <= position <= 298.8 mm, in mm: 292.5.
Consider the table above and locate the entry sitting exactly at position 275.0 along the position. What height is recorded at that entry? 58.88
